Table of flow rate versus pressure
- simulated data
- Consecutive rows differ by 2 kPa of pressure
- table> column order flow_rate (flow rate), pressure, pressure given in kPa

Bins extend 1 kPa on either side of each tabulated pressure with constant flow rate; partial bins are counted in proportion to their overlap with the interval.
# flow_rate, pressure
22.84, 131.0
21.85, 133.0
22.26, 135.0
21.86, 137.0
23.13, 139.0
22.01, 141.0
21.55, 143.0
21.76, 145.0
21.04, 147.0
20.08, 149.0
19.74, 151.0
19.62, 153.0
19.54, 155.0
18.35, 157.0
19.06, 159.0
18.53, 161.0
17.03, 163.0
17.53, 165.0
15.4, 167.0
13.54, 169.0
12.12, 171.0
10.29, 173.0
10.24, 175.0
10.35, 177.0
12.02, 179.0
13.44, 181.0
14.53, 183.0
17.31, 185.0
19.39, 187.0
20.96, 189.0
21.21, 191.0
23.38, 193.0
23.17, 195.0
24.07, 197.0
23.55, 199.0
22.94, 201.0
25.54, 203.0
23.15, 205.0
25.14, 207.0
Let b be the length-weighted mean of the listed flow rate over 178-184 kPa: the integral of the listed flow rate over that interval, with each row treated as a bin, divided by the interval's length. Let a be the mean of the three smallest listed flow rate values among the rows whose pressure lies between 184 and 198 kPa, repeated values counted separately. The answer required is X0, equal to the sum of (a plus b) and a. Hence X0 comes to 52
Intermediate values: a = 19.2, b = 13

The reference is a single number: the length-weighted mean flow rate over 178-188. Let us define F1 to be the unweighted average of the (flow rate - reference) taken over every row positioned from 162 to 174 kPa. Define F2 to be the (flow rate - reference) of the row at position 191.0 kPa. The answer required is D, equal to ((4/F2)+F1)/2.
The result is -0.2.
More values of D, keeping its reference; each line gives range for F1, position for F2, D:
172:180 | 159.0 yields -1.8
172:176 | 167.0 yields 29.7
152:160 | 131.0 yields 2.2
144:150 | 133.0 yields 3.1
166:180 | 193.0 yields -1.4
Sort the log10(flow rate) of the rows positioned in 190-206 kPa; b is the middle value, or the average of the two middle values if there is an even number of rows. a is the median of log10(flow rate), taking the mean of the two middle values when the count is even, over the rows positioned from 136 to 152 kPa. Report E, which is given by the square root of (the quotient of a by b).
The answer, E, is 0.99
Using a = 1.34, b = 1.37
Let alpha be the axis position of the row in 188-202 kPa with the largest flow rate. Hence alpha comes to 197.0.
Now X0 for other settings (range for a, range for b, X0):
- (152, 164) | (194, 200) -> 60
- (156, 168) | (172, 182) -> 45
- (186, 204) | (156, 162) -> 60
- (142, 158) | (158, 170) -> 55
